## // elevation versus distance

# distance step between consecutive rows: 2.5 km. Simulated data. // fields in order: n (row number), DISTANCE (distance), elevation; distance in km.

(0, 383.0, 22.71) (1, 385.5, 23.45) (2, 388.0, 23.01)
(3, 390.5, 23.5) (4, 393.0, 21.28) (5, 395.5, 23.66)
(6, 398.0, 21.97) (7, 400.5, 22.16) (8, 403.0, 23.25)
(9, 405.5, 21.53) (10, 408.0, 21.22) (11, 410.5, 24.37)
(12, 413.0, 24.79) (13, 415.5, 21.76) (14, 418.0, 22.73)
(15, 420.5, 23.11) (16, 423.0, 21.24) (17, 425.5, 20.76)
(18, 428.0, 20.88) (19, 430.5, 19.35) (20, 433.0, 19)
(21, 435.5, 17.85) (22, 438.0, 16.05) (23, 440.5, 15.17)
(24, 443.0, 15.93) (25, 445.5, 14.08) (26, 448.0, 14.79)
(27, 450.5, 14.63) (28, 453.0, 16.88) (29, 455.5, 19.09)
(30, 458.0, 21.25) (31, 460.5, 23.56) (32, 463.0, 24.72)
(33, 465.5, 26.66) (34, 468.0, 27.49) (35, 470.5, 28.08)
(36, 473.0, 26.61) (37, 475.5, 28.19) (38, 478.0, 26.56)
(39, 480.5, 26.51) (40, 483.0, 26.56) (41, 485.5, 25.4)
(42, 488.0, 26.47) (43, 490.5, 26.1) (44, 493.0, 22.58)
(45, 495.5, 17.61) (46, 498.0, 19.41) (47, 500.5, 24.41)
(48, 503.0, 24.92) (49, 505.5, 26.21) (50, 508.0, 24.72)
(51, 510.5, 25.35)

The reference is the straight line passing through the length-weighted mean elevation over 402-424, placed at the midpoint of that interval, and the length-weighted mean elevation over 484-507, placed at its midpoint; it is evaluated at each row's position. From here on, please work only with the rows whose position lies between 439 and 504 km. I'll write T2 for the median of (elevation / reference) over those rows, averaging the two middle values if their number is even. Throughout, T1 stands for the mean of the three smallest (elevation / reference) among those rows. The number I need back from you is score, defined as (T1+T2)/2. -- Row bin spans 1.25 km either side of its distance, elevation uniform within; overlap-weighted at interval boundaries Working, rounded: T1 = 0.6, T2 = 1.04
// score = 0.83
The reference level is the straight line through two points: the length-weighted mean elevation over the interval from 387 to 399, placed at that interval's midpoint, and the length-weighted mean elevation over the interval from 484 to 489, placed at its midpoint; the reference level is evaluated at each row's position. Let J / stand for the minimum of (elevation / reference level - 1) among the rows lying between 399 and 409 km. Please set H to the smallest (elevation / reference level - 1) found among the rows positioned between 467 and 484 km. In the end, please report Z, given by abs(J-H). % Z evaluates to 0.11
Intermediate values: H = 0.029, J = -0.09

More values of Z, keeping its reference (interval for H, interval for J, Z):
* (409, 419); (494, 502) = 0.26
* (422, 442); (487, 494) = 0.24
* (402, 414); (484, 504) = 0.24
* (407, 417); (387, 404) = 0.02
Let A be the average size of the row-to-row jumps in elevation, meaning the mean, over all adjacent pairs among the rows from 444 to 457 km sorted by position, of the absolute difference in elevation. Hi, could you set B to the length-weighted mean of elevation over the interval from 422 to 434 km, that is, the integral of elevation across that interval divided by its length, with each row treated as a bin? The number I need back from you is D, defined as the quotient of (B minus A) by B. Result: 0.934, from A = 1.3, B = 20.3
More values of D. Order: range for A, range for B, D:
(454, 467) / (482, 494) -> 0.926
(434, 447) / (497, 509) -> 0.945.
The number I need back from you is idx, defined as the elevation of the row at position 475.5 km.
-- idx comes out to 28.19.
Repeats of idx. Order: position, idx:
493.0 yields 22.58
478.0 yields 26.56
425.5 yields 20.76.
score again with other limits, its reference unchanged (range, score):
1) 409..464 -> 0.75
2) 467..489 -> 1.12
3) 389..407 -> 0.97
